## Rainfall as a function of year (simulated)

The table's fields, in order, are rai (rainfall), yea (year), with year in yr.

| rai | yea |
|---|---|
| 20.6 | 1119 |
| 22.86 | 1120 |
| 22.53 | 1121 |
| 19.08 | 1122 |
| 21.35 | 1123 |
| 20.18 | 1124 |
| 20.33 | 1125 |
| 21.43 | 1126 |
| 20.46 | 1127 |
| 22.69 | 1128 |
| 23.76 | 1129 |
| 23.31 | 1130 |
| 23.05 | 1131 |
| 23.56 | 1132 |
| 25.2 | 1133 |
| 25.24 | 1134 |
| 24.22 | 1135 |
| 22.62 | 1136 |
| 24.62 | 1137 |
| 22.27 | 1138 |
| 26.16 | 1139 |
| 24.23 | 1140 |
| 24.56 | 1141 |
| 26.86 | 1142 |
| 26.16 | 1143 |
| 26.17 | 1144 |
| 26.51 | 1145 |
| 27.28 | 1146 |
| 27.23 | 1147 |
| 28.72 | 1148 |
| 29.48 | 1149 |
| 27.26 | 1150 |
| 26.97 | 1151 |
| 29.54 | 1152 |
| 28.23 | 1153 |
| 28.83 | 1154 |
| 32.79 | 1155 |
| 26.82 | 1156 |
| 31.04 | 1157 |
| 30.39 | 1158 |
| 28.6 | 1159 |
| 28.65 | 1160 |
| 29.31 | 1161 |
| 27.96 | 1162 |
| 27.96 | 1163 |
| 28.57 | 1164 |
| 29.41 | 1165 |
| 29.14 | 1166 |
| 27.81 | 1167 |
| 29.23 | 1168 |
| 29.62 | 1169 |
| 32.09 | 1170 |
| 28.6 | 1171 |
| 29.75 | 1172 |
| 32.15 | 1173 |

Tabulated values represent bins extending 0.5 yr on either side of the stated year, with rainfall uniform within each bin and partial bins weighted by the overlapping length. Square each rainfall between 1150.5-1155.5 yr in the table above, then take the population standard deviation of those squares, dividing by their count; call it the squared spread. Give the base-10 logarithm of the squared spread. 2.07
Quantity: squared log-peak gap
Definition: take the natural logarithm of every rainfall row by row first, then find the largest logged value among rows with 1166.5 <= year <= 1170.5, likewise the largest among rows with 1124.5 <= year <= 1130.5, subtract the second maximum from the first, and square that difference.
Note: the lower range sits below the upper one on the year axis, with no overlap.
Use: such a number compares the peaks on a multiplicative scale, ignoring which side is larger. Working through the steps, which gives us 0.090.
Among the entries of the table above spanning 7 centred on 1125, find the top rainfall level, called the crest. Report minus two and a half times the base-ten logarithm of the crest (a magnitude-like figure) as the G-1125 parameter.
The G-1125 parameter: -3.39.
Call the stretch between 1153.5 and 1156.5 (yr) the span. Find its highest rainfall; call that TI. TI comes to 32.79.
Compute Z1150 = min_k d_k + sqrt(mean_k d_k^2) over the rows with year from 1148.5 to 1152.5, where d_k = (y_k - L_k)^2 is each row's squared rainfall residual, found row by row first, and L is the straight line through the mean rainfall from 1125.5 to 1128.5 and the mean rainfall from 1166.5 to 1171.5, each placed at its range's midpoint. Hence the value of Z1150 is 10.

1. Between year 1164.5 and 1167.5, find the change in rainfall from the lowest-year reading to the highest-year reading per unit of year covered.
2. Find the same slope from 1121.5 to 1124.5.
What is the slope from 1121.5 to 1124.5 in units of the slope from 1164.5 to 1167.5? -0.69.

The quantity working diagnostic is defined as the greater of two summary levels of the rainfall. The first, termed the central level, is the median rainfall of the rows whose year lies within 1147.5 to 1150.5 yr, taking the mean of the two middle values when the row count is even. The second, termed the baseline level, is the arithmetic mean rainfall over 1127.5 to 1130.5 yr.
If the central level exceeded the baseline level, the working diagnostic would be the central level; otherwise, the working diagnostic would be 28.7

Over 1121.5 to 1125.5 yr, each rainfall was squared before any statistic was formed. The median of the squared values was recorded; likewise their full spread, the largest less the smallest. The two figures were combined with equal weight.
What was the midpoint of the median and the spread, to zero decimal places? 251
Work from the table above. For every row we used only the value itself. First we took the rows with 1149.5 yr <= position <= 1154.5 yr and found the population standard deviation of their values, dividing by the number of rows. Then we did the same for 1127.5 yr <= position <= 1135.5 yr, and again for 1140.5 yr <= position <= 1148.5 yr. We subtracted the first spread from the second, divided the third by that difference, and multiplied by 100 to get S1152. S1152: -1518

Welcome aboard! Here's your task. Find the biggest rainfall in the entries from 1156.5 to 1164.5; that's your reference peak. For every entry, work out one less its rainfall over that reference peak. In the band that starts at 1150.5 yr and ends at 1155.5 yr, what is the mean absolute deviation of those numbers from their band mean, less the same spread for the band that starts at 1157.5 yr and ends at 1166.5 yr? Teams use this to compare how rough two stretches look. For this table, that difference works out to 0.029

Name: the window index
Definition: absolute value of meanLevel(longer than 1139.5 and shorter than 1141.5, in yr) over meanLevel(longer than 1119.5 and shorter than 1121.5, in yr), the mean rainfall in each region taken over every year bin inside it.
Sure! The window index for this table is 1.1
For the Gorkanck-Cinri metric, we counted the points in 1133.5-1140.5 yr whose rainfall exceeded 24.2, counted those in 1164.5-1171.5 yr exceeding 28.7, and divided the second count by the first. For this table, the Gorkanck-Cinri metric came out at 1.0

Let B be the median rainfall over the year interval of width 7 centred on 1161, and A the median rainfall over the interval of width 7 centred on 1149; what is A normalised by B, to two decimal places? 0.95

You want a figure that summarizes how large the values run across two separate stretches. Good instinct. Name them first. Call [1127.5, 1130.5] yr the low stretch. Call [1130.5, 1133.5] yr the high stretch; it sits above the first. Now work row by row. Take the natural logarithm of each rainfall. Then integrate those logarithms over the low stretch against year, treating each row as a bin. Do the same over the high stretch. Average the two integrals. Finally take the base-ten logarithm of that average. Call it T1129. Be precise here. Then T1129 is 0.98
